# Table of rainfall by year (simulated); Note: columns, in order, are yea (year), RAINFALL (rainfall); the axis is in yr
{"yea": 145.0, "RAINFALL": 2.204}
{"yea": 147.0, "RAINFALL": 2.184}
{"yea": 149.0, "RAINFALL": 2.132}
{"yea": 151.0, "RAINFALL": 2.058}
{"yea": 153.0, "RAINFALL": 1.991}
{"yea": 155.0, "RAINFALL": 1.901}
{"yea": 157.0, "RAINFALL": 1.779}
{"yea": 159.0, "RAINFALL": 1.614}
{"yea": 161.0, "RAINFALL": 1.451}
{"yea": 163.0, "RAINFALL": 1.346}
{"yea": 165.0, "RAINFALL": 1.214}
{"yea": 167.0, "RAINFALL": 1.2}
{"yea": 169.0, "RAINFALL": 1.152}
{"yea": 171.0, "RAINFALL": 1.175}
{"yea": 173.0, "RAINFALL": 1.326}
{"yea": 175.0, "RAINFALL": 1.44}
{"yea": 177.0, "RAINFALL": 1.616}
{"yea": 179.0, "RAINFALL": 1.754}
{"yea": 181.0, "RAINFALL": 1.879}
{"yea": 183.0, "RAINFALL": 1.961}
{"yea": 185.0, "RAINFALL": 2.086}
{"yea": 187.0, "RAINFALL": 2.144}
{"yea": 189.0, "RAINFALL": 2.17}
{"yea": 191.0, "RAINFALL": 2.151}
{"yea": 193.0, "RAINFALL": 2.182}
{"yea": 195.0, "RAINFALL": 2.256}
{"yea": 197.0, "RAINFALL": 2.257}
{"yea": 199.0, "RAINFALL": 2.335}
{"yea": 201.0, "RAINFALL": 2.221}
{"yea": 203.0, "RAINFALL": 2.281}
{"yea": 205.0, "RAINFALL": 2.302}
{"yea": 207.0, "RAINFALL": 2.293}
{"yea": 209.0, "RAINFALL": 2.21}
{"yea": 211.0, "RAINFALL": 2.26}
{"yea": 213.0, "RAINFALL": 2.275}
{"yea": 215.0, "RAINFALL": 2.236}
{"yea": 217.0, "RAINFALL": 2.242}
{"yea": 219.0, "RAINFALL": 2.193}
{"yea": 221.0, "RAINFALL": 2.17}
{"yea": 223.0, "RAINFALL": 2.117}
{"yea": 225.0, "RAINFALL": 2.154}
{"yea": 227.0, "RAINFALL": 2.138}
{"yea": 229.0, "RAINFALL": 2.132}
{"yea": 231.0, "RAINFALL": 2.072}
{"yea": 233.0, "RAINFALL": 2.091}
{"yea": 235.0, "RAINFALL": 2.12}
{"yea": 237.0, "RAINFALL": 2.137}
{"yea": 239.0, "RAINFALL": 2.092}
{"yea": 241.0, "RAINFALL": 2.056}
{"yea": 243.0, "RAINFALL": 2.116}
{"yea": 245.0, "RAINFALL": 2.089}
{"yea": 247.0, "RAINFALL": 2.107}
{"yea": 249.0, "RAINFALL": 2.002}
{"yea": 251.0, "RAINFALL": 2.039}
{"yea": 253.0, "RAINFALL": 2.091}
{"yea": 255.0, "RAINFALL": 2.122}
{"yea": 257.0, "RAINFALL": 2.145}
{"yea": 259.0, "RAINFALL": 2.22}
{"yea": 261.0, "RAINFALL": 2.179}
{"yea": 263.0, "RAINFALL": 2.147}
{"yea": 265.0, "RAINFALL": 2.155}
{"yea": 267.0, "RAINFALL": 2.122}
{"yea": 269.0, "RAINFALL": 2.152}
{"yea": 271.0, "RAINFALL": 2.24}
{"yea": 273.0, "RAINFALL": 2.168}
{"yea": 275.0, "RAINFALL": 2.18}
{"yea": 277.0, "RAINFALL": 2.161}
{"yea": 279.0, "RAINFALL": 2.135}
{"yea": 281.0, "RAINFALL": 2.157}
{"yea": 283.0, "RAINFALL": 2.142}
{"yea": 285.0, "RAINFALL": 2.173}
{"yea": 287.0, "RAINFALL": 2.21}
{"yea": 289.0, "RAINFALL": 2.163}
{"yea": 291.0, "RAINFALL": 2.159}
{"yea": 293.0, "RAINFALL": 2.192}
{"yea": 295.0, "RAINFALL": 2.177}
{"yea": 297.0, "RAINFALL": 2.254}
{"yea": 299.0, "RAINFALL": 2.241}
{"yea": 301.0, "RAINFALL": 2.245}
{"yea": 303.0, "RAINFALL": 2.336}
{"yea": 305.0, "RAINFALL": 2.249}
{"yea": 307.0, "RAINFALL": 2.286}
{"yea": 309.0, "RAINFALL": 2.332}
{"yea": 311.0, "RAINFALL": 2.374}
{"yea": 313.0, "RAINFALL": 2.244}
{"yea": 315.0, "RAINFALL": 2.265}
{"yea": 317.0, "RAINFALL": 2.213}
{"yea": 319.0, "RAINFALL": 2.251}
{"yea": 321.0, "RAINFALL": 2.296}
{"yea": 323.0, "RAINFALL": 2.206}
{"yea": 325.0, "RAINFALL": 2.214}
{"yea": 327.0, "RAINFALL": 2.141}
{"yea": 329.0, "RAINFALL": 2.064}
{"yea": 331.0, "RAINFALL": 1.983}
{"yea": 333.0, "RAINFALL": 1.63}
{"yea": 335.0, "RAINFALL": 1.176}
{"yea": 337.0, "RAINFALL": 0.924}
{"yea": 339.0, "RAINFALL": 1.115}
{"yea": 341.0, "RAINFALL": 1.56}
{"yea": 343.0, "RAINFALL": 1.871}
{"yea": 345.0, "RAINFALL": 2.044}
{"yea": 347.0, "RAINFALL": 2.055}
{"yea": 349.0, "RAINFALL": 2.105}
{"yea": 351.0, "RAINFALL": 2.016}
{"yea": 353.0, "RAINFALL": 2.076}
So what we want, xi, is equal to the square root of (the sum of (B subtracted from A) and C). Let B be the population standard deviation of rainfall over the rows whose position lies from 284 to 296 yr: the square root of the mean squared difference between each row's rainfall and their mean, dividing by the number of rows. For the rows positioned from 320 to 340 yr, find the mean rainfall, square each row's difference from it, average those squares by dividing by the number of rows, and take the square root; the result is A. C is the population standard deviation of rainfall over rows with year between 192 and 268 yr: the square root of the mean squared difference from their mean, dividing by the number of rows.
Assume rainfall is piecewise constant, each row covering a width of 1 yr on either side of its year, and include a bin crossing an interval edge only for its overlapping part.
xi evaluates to 0.75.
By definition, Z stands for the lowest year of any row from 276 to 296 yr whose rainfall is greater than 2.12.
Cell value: 277.0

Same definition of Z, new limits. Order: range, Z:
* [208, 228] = 209.0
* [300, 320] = 301.0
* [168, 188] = 187.0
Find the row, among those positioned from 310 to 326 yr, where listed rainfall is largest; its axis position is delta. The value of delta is 311.0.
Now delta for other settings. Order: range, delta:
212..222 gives 213.0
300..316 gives 311.0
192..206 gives 199.0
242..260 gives 259.0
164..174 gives 173.0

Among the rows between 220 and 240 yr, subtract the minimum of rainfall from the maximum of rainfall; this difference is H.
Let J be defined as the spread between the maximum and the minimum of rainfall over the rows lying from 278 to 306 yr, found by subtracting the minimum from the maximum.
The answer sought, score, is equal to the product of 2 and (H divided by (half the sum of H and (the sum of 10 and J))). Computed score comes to 0.04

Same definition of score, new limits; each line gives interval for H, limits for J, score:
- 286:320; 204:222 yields 0.08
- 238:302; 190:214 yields 0.10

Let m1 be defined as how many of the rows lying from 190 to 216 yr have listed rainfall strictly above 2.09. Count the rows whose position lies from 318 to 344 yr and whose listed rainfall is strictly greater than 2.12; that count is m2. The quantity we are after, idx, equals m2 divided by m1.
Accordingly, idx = 0.38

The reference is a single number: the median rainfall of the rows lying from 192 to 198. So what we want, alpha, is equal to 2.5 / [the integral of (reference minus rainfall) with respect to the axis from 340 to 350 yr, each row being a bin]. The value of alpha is 1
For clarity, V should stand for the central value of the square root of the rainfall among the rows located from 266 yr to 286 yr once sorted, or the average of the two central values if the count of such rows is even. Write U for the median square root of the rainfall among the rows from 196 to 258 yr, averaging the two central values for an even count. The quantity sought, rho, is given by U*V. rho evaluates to 2.15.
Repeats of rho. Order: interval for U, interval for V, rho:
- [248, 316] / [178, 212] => 2.19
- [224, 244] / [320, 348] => 2.07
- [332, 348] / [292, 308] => 1.89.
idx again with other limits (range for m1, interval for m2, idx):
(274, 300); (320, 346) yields 0.31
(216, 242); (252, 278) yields 1.09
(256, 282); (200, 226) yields 0.92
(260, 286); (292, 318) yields 1.00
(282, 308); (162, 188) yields 0.08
